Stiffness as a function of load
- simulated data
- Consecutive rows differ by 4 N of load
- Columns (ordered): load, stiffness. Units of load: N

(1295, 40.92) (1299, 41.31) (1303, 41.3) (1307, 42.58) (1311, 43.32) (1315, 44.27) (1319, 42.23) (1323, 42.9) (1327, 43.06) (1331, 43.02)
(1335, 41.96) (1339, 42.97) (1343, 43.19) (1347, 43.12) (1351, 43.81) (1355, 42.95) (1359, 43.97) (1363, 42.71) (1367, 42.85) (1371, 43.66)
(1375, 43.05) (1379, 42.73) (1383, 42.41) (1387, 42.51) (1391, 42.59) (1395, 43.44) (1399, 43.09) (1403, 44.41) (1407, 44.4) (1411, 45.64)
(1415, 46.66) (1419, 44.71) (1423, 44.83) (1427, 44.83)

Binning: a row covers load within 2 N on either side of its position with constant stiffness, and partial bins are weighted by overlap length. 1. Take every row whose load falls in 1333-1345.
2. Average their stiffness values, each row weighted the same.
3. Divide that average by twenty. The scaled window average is 2.14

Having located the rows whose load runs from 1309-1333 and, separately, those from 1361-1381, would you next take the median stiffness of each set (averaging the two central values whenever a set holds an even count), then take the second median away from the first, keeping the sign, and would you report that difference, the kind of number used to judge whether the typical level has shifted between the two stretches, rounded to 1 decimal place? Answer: 0.2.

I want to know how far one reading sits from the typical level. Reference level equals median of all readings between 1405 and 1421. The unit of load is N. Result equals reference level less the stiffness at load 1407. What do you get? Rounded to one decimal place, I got 0.8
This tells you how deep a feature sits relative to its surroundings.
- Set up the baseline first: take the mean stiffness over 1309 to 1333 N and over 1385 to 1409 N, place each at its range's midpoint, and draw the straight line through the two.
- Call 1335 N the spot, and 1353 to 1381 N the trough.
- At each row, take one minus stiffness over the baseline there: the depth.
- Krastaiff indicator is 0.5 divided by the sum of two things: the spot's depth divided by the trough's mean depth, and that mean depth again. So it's 0.07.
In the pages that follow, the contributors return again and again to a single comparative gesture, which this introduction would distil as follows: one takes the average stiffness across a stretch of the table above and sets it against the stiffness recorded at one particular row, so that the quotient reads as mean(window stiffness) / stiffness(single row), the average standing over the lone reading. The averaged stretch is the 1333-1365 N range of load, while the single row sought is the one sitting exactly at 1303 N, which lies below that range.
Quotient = 1.04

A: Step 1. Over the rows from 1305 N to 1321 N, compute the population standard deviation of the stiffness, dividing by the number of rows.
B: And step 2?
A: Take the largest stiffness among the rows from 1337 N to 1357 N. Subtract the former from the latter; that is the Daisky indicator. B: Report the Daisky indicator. 43.0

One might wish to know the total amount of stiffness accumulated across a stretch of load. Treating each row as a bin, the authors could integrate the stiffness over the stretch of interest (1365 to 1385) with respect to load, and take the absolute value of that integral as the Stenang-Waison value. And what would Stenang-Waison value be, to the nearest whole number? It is 859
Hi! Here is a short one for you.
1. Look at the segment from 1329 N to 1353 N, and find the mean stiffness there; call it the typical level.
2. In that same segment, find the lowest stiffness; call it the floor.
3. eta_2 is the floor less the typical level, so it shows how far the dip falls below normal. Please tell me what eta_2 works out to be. -1.1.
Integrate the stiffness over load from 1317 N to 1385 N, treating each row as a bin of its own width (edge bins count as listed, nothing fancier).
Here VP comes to 2922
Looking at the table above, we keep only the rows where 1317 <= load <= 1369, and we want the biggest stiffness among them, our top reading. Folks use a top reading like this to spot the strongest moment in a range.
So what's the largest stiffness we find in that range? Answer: 43.97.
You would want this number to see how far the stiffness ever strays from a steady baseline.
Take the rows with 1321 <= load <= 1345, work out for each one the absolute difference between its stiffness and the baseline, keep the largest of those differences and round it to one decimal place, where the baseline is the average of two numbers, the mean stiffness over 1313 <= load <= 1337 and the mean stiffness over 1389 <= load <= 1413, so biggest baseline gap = 1.5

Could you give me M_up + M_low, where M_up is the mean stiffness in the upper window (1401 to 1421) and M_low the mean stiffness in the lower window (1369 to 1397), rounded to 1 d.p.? 88.1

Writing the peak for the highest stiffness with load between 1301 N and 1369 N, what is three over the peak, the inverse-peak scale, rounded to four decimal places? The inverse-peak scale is 0.0678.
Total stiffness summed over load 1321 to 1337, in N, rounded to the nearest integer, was 171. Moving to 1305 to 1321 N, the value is 172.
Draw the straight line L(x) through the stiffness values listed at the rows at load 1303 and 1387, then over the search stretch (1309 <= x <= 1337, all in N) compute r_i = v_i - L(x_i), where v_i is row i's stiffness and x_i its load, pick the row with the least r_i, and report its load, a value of 1335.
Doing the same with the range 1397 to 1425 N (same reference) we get 1399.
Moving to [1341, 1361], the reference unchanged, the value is 1355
